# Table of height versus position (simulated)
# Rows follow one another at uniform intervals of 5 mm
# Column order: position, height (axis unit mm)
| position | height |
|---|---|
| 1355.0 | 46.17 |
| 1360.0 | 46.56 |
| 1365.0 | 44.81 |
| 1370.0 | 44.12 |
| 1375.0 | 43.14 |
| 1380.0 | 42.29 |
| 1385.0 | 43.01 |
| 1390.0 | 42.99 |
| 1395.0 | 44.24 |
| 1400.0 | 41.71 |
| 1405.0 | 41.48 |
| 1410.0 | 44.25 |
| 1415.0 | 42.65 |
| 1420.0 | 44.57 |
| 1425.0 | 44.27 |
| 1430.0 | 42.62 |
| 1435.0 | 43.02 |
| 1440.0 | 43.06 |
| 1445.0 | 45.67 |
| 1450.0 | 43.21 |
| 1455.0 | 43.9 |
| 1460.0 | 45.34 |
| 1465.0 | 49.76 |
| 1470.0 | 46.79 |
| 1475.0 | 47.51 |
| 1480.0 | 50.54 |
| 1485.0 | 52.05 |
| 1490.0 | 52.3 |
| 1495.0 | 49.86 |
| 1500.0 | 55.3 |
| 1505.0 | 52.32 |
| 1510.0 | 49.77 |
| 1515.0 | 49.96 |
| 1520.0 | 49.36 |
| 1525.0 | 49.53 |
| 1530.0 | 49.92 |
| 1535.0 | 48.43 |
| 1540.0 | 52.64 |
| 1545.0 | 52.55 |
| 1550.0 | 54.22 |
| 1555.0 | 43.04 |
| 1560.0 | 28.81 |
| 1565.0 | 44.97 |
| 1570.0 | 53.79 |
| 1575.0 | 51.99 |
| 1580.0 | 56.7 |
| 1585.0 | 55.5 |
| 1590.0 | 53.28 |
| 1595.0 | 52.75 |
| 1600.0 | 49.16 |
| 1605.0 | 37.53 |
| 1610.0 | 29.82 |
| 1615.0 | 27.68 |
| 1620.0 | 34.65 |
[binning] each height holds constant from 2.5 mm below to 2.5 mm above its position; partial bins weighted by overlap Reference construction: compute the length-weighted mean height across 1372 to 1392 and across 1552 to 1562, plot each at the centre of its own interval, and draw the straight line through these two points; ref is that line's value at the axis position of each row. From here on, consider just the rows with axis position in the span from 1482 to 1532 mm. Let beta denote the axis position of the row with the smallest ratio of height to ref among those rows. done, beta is 1495.0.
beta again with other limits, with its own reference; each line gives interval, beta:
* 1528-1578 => 1560.0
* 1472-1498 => 1475.0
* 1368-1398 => 1380.0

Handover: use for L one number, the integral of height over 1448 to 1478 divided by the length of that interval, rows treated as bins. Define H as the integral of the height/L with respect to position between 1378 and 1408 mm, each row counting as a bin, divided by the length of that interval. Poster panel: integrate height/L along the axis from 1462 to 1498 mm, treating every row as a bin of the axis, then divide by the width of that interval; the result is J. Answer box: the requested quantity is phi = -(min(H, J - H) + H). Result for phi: -1.08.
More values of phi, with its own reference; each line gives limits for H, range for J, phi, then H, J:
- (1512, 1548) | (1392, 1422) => -0.93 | 1.09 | 0.93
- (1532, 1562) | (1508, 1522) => -1.08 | 1.02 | 1.08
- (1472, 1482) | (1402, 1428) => -0.94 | 1.06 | 0.94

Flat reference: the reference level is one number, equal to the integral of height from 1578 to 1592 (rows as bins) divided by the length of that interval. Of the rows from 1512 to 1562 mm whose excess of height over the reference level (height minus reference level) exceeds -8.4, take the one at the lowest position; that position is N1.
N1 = 1515.0 mm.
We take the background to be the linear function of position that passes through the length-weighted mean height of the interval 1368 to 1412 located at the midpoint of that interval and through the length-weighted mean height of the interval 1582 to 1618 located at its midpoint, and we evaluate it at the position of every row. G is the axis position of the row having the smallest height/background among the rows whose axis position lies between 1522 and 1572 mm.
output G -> 1560.0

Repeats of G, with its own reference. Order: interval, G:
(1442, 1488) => 1450.0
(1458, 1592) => 1560.0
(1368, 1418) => 1405.0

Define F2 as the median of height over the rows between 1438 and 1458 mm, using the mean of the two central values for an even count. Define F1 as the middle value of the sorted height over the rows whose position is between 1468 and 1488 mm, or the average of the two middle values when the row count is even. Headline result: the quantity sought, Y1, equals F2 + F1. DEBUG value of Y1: 93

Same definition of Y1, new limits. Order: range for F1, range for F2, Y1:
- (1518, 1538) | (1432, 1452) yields 93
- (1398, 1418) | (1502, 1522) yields 92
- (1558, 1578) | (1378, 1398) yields 91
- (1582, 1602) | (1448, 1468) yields 98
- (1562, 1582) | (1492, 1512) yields 104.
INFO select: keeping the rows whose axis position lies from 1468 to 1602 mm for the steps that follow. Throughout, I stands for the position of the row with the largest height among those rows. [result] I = 1580.0 mm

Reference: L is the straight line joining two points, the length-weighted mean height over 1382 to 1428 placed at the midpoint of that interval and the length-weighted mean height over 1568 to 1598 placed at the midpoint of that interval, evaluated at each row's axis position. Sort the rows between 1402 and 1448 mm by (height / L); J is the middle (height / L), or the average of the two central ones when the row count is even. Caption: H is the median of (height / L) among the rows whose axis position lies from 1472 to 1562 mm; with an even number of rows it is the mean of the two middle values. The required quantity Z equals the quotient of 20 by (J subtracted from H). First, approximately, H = 1.011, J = 0.97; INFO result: 527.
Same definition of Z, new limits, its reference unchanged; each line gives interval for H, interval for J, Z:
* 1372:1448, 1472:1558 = -1197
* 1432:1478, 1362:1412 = -438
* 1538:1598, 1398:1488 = 1575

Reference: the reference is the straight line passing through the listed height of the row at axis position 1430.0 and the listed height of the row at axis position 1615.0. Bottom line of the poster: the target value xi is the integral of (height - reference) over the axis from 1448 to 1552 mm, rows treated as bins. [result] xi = 1333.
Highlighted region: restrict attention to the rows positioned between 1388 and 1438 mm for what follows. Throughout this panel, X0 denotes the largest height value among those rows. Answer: 44.57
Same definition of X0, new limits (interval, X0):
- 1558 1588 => 56.7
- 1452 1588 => 56.7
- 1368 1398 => 44.24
